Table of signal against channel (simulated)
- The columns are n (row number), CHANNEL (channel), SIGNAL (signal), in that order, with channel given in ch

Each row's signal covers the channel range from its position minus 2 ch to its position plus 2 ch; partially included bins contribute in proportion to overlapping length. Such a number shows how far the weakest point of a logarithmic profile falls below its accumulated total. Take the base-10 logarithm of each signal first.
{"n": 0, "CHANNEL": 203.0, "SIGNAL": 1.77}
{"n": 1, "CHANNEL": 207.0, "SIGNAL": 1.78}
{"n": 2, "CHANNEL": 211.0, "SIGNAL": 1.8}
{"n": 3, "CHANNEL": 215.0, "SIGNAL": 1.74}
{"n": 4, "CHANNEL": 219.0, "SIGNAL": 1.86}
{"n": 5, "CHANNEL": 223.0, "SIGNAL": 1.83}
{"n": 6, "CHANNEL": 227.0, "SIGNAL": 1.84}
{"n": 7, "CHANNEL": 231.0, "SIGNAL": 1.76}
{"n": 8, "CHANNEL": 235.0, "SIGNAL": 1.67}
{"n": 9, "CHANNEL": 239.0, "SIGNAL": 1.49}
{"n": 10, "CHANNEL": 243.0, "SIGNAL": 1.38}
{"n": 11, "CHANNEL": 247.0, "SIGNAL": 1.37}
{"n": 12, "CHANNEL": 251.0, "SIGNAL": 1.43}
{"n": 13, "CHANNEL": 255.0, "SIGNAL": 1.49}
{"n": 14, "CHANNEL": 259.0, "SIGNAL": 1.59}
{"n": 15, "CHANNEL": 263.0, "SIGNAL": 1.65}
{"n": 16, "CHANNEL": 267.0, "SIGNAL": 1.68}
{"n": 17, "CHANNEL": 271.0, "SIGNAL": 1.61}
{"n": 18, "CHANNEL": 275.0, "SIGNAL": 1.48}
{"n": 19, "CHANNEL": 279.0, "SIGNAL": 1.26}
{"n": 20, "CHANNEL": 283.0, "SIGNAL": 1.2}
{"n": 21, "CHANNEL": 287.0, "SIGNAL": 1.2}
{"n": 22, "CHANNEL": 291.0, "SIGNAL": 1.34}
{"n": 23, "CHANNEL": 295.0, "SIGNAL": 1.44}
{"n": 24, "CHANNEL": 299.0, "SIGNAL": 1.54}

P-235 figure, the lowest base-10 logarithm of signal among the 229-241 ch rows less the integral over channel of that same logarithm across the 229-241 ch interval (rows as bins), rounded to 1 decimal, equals -2.4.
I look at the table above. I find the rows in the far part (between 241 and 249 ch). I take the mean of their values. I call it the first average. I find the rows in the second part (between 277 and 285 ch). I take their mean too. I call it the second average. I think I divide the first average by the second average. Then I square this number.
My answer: 1.25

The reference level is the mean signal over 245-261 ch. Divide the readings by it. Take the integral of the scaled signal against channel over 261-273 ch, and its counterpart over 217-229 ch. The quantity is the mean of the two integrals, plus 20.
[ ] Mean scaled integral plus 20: 34.2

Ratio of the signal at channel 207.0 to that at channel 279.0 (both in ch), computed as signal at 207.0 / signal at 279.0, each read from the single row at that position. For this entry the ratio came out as 1.4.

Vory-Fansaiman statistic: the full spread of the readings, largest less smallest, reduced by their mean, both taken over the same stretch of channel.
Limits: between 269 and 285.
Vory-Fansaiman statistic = -0.98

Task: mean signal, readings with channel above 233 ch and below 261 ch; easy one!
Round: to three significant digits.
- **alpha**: 1.49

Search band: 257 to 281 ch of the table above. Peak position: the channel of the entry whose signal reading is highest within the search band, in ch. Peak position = 267.0 ch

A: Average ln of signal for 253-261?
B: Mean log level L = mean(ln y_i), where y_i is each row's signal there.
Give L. 0.43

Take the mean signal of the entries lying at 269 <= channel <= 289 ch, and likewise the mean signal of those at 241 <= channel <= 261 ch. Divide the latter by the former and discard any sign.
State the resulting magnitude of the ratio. 1.08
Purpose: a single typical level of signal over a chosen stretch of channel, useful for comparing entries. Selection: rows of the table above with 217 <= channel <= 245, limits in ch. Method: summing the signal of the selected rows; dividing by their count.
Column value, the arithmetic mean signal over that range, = 1.69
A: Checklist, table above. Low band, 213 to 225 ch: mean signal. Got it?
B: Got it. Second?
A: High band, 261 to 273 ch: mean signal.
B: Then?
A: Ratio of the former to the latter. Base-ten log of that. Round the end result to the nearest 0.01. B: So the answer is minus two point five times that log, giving -0.10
